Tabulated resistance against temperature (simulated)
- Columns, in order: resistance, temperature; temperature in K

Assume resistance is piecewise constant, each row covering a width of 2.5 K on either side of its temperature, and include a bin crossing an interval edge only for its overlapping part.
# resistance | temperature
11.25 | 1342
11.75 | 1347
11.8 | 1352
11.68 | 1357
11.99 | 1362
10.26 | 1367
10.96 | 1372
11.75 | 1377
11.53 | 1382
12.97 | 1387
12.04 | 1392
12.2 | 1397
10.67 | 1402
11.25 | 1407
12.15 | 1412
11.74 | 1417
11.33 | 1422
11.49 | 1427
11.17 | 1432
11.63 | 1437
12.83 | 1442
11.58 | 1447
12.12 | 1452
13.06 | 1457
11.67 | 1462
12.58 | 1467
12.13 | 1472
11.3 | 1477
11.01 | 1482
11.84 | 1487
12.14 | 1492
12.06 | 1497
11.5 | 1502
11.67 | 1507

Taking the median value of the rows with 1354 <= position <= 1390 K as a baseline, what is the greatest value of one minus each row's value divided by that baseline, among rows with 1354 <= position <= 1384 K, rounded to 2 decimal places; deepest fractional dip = 0.12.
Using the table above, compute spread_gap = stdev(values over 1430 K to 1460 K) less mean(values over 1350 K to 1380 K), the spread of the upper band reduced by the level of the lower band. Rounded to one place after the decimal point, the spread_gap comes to -10.7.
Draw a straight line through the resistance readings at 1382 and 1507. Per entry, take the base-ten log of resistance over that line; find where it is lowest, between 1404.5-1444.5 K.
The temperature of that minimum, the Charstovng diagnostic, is 1432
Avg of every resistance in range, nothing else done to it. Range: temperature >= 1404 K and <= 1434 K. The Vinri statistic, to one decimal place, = 11.5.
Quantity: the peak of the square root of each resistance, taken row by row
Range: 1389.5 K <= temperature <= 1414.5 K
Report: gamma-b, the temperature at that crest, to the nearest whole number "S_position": 1397 K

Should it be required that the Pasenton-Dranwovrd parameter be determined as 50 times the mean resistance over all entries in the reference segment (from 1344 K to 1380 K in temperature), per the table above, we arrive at 573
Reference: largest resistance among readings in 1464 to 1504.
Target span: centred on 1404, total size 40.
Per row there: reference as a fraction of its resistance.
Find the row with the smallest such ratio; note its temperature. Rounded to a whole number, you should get 1387 K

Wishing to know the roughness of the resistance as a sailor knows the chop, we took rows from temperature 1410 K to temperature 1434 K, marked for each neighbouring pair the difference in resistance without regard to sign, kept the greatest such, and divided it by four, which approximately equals 0.10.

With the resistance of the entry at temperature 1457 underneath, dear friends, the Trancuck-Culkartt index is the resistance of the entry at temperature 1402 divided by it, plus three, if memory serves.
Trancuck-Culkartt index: 3.82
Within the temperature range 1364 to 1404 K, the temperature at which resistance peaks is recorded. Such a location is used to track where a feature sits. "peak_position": 1387 K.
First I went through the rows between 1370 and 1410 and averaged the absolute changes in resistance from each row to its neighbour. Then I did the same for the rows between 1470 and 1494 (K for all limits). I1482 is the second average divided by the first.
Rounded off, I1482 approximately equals 0.70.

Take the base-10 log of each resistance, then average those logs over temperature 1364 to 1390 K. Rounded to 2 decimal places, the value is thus 1.06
